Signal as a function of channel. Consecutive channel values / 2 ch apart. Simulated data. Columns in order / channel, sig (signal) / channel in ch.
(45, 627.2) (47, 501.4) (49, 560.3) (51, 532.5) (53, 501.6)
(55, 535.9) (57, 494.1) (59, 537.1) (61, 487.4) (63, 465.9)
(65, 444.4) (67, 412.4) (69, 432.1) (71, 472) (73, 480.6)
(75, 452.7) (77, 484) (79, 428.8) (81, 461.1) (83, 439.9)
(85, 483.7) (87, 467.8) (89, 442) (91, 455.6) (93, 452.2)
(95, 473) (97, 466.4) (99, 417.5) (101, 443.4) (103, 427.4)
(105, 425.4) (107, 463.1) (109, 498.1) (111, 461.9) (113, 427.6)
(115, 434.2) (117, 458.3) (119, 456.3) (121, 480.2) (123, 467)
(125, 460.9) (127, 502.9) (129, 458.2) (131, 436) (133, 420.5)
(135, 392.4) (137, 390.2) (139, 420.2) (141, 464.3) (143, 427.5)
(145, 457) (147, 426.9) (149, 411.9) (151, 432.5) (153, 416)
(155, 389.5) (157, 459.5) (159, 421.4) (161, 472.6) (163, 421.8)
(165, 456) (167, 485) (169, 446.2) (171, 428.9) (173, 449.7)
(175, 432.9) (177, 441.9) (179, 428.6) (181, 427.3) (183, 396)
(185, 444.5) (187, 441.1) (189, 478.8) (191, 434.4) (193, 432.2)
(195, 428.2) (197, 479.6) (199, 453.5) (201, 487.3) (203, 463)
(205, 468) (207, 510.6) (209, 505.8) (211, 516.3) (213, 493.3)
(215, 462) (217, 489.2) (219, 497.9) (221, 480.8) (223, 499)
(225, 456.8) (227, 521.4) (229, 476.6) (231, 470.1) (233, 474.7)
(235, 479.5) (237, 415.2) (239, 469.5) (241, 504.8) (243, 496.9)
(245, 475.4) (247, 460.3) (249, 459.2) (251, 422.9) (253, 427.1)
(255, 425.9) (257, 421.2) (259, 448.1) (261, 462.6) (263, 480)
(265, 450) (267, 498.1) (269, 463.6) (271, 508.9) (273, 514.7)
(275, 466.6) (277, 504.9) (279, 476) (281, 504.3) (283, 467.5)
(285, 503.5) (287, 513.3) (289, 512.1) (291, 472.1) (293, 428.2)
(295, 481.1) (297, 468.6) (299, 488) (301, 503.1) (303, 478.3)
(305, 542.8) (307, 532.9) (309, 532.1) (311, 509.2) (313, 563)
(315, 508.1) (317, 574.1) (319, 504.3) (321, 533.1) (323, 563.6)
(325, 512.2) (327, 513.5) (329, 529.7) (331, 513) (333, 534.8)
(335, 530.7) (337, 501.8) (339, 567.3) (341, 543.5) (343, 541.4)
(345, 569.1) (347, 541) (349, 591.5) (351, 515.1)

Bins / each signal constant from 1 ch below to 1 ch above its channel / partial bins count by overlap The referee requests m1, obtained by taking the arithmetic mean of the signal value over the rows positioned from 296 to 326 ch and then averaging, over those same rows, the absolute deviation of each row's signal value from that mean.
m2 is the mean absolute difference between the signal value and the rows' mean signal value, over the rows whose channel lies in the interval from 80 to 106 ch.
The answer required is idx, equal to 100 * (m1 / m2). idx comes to 158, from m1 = 26.0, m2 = 16.4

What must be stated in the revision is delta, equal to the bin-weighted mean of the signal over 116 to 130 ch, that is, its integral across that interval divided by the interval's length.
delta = 469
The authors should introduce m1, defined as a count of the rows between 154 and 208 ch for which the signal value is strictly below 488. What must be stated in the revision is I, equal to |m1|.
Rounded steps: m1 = 26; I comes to 26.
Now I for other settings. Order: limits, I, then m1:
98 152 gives 25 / 25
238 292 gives 17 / 17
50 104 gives 22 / 22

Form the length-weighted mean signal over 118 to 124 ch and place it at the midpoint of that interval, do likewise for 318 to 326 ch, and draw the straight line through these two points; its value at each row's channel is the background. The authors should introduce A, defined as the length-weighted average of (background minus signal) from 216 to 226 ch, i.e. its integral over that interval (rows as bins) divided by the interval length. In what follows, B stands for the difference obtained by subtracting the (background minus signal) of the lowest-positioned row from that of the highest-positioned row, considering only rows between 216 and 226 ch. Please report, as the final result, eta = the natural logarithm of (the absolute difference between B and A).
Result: 3.1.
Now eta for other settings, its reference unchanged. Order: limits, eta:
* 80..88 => 0.4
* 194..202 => 4.5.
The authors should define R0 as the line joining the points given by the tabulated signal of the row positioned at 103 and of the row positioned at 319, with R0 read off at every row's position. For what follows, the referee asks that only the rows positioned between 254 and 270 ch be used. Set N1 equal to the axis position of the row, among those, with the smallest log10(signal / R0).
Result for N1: 257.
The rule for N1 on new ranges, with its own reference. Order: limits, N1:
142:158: 155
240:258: 257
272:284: 283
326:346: 337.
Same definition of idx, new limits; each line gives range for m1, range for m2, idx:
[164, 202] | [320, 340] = 112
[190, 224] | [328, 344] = 164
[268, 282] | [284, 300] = 93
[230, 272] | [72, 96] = 149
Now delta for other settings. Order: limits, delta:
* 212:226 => 483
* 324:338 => 519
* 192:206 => 459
